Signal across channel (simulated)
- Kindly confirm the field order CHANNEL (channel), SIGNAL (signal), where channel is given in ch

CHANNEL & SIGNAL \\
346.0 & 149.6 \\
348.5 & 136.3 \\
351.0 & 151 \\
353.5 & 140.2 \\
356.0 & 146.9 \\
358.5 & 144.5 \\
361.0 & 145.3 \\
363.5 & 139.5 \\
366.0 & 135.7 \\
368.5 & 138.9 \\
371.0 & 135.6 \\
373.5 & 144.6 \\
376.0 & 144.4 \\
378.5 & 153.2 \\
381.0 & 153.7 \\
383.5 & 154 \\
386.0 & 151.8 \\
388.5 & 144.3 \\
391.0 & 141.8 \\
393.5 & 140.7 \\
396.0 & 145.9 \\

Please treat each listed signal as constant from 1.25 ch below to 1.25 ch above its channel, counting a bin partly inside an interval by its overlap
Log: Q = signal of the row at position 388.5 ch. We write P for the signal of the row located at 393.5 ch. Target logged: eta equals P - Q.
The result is -3.6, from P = 140.7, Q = 144.3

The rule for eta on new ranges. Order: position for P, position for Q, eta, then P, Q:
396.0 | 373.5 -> 1.3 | 145.9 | 144.6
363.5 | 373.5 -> -5.1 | 139.5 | 144.6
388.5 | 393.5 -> 3.6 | 144.3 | 140.7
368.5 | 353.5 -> -1.3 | 138.9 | 140.2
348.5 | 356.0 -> -10.6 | 136.3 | 146.9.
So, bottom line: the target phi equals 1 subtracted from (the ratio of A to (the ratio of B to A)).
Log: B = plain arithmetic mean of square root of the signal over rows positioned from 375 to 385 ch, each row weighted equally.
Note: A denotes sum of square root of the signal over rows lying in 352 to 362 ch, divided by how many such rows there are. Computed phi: 10.7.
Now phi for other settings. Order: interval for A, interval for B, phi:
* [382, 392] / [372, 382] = 11.1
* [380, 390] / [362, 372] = 11.9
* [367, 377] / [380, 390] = 10.5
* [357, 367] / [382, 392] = 10.6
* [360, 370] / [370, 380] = 10.6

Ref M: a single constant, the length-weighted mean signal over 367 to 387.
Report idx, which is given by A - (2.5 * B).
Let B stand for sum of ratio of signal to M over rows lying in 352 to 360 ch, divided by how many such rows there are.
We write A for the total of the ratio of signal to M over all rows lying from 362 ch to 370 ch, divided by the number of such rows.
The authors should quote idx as -1.51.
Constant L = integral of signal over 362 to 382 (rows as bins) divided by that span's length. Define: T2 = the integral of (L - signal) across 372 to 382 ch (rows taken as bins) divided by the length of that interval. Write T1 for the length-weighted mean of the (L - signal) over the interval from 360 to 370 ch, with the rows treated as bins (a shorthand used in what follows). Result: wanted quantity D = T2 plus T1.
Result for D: -1.9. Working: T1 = 3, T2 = -5.4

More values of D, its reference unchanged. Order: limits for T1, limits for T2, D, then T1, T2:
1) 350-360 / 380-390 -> -10.0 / -2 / -7.6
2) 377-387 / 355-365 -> -10.6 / -10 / -0.7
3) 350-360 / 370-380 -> -4.2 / -2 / -1.8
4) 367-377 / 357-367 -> 4.0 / 2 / 1.6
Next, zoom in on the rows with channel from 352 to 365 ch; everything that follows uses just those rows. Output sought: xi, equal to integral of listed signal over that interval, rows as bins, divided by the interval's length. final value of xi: 143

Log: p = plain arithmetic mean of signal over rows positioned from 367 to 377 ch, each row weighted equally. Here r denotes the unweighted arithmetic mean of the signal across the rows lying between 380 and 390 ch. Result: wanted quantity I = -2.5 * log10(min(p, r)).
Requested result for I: -5.37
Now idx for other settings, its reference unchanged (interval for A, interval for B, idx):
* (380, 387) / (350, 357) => -1.44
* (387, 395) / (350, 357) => -1.52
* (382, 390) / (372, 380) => -1.49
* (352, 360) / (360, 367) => -1.41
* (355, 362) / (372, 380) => -1.52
